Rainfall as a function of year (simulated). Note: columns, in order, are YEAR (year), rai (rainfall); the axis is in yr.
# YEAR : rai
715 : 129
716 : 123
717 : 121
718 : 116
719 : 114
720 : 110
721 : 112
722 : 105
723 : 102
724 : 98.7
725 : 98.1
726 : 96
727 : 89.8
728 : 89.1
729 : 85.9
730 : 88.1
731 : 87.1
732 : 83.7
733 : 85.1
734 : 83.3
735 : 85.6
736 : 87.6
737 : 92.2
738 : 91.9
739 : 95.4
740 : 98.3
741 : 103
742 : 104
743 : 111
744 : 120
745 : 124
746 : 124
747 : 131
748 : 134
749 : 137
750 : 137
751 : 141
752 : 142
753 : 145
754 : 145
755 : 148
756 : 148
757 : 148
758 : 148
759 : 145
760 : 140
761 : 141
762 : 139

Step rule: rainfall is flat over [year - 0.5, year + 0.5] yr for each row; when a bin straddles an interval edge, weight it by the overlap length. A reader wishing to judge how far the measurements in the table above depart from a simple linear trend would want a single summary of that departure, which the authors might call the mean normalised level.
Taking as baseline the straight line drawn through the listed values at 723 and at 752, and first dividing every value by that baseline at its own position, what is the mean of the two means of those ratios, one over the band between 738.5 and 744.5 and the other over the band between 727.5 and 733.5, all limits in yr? 0.80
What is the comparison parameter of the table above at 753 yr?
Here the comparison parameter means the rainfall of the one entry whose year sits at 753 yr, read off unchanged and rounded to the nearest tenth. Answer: 145.0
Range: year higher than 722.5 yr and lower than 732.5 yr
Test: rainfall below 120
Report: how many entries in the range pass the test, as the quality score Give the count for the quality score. 10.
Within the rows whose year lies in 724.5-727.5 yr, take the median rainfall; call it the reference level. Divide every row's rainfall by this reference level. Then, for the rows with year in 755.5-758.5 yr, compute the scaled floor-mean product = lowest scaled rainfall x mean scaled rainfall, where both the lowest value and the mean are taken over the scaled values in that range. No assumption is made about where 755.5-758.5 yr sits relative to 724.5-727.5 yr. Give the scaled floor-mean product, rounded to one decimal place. 2.4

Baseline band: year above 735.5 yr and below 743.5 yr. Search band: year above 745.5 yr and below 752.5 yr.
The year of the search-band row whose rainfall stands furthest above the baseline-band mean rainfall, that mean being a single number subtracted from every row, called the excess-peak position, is 752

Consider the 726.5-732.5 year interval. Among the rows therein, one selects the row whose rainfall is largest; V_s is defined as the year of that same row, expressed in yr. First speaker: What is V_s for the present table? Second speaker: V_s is 727 yr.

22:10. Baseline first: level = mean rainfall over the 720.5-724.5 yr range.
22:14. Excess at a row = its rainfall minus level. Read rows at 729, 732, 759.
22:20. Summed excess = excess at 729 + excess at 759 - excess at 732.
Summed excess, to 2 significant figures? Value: 43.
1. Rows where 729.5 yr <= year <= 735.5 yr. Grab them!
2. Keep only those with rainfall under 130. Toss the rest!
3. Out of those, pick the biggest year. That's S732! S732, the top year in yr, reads 735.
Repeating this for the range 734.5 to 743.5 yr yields 743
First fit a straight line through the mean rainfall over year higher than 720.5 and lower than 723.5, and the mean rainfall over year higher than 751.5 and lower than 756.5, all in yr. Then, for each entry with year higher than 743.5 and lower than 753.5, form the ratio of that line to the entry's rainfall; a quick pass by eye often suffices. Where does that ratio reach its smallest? 753 yr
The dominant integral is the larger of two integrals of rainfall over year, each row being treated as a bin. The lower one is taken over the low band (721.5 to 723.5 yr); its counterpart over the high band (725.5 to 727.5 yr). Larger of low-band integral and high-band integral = 207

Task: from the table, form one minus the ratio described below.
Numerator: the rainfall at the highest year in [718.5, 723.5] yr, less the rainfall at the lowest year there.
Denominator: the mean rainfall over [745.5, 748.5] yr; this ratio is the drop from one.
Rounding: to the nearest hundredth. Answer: 1.09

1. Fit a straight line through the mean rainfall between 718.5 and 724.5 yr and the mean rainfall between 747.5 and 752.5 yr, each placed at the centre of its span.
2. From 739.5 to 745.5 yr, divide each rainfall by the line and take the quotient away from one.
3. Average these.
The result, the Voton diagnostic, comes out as 0.15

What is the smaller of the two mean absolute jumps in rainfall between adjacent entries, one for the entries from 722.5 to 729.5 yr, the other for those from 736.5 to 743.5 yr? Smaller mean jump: 2.68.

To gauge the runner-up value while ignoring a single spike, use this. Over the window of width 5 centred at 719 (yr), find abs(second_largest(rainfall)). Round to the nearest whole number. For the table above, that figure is 116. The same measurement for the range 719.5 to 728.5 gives 110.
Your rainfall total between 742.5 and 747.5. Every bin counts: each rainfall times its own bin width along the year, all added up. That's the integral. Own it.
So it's 610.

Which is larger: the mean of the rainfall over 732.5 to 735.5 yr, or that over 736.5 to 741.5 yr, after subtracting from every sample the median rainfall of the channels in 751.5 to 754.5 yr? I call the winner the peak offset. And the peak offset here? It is -49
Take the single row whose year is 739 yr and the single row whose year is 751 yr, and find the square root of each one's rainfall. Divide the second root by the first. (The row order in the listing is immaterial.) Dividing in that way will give 1.22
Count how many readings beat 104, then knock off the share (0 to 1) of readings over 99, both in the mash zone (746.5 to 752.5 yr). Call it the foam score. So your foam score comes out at 5.0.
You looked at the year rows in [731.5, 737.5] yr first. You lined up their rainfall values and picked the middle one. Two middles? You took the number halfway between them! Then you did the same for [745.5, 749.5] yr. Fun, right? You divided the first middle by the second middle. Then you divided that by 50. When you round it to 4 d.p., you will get 0.0129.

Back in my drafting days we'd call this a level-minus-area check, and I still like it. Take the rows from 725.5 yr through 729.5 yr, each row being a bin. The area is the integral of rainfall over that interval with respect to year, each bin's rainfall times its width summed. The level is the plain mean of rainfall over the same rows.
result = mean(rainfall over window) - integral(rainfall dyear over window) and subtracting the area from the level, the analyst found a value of -271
